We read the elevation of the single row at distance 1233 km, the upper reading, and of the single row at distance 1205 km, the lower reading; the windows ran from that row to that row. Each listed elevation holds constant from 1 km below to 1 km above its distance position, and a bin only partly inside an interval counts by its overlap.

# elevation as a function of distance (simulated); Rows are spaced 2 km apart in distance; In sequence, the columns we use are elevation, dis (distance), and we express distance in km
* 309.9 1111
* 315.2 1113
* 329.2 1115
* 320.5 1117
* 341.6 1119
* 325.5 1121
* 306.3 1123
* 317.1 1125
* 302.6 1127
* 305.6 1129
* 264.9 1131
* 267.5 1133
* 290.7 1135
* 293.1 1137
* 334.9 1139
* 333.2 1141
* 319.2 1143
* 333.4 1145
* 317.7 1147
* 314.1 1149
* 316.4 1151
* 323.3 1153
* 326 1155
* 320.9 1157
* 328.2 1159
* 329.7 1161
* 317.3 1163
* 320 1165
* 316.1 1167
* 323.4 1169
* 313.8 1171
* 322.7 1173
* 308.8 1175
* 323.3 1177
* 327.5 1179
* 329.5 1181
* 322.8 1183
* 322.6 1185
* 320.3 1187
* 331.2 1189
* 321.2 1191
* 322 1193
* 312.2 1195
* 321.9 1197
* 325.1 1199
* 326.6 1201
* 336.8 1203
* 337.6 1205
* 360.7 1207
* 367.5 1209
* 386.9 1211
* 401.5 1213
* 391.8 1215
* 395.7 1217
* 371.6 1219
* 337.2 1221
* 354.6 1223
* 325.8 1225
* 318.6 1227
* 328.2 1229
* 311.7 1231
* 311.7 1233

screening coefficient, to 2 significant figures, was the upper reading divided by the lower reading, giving 0.92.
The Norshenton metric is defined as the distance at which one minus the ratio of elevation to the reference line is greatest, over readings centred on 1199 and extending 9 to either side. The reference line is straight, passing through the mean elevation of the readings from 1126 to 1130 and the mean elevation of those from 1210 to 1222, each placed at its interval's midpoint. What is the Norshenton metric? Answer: 1195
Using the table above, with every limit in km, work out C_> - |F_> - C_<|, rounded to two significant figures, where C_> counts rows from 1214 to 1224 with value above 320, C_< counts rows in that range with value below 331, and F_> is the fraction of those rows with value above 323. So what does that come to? 4.0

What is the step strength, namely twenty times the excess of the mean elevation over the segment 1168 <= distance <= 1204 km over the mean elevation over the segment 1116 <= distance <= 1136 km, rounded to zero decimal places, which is 373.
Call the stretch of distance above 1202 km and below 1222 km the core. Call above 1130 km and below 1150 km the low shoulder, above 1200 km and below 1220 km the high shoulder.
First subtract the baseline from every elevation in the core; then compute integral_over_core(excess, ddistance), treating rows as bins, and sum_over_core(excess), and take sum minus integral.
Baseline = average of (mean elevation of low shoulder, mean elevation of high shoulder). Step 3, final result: -315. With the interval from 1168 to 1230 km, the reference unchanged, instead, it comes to -34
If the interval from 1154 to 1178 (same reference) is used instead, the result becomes 197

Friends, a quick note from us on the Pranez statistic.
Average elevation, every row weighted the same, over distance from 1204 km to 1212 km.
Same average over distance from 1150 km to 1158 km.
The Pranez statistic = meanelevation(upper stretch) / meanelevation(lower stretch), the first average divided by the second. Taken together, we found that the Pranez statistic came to 1.13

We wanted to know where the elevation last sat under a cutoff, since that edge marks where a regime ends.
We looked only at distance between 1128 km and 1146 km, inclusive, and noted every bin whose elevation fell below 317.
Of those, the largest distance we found 1137 km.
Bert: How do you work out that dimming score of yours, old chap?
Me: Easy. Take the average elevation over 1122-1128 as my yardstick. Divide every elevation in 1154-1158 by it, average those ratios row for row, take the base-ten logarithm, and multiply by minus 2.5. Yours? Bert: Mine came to -0.051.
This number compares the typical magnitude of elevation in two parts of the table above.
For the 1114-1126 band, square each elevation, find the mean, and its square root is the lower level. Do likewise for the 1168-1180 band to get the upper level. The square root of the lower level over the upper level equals 1.01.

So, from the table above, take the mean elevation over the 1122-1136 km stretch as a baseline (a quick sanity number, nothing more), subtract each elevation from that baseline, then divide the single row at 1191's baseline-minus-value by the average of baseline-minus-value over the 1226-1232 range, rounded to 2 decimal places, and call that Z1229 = 1.07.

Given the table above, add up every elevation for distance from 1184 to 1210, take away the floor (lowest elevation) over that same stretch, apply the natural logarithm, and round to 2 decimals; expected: 8.29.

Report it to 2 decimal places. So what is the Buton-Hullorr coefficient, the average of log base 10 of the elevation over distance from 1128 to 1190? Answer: 2.50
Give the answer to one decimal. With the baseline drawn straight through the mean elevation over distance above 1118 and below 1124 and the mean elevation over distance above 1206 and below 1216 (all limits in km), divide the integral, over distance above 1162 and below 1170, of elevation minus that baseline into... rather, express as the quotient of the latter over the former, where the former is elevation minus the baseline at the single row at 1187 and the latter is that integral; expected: 5.9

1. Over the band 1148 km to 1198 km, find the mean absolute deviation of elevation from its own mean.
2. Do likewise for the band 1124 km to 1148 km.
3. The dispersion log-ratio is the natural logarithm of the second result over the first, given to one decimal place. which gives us 1.5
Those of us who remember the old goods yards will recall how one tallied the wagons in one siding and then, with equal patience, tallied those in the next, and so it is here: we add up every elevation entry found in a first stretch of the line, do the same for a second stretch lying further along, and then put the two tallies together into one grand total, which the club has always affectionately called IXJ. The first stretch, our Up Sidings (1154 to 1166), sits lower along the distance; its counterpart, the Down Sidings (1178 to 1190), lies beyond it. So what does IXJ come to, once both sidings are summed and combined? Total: 3896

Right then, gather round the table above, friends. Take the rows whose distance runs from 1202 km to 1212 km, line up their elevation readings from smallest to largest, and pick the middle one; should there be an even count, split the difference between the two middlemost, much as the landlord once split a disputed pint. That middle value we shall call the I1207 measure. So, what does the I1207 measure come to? 361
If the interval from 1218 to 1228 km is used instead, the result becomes 337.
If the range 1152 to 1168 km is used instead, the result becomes 322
